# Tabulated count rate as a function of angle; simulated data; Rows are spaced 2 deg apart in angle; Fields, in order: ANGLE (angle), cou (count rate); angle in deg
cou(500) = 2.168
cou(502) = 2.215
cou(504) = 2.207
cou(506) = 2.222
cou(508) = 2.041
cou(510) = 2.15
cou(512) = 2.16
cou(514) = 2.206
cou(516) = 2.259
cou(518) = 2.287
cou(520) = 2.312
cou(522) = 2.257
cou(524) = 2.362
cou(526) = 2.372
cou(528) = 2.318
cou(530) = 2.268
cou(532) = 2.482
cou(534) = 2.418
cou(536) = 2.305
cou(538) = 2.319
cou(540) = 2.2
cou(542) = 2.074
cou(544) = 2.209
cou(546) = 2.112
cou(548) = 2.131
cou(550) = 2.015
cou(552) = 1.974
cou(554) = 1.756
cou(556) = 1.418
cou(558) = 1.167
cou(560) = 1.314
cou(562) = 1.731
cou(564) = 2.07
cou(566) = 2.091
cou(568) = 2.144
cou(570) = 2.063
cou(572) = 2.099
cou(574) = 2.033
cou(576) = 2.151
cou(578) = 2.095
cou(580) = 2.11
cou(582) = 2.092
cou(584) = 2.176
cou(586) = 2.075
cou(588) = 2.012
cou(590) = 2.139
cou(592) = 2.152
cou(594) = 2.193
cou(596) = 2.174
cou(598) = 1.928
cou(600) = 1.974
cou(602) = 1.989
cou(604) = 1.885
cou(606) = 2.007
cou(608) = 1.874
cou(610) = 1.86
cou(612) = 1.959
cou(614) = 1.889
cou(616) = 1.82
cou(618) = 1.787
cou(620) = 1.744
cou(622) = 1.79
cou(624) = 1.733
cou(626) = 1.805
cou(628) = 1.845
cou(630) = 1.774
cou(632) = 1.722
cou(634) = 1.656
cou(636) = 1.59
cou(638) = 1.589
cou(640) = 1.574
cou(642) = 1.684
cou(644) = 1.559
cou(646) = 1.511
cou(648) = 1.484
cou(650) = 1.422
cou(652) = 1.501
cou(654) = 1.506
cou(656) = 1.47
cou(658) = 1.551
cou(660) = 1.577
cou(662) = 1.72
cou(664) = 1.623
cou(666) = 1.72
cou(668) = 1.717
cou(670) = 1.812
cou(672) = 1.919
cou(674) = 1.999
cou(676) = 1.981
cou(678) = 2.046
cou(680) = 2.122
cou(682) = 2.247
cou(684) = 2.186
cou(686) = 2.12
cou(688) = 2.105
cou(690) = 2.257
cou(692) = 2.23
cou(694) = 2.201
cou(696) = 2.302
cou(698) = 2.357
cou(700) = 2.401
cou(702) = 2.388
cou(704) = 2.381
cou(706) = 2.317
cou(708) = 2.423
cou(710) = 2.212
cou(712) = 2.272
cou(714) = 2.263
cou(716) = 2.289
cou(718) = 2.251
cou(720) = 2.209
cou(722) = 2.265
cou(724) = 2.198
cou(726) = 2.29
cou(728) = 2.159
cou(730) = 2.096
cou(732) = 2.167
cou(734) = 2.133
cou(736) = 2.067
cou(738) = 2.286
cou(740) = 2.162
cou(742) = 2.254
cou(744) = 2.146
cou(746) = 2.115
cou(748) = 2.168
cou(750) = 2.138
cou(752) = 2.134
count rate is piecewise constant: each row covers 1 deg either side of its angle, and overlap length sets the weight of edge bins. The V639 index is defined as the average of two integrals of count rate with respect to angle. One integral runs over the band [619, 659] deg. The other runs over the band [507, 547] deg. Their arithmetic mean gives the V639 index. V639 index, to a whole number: 78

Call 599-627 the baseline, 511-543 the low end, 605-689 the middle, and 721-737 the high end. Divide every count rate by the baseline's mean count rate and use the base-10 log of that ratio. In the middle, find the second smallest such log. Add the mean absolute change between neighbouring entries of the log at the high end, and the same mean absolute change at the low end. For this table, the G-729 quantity -0.08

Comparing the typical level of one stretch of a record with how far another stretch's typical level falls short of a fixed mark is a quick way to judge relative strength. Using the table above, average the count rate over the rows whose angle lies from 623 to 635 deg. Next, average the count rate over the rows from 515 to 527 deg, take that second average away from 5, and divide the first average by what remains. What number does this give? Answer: 0.65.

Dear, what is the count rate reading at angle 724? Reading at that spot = 2.198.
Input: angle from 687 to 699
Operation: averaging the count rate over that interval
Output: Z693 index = 2.2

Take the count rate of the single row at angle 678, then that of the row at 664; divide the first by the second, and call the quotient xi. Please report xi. 1.3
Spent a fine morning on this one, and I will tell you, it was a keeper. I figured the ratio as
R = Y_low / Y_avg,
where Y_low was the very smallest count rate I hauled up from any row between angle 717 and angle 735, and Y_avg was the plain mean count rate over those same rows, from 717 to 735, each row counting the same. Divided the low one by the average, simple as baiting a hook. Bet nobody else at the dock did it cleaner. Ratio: 0.95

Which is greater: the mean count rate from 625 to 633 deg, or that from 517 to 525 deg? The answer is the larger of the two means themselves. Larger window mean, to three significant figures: 2.30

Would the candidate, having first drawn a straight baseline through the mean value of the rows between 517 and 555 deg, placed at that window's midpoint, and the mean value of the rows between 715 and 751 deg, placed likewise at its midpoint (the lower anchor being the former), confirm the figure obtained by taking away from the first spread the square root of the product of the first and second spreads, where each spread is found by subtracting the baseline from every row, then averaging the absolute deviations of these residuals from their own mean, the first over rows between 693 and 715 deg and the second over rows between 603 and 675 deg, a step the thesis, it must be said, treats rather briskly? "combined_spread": -0.03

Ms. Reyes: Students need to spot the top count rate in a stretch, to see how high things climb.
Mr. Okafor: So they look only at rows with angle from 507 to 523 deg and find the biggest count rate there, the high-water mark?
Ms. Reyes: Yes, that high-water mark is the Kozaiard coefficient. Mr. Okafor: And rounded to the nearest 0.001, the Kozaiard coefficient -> 2.312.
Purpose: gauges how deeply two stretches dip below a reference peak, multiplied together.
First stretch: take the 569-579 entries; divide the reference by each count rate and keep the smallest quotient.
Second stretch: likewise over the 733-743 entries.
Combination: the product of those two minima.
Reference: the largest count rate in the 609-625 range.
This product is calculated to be 0.78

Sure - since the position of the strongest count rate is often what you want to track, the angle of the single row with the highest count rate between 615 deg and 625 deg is 616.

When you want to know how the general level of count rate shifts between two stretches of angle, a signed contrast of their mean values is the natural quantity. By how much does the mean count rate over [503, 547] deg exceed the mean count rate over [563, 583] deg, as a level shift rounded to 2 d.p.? 0.16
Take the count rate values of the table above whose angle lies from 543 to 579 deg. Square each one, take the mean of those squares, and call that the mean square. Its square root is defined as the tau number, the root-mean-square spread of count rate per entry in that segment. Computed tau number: 1.94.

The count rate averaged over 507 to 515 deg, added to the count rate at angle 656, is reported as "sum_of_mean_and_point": 3.61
